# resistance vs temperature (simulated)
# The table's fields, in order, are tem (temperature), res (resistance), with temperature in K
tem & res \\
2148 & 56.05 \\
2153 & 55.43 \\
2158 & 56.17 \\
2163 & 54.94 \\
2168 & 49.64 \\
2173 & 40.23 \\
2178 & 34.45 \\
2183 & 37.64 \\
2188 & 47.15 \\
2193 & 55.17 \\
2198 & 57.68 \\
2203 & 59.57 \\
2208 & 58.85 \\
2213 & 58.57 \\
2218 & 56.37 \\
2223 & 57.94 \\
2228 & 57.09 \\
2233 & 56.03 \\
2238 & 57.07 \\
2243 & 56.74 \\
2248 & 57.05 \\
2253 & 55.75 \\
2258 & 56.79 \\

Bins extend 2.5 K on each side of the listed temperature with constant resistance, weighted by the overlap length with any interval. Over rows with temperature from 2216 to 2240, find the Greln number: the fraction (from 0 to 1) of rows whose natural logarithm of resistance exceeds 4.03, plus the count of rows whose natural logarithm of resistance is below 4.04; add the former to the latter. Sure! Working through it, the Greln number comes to 2.8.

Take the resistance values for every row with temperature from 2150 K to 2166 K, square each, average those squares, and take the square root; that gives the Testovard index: 56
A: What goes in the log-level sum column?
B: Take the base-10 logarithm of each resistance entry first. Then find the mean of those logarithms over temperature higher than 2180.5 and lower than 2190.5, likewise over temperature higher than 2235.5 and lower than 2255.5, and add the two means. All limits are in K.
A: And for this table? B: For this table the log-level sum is 3.38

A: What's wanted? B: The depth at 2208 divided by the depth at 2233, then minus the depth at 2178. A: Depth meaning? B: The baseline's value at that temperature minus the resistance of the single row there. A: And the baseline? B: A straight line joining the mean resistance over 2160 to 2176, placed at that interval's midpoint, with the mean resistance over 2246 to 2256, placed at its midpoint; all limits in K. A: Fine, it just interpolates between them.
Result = -10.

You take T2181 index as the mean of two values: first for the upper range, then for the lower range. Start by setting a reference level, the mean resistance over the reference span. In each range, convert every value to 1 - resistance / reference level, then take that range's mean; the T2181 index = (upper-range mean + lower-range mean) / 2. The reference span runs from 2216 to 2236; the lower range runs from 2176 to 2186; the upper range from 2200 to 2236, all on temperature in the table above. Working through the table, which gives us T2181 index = 0.17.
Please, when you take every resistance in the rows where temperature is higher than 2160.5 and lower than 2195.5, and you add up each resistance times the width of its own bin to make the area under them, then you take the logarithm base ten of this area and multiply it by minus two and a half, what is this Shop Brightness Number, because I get -8.0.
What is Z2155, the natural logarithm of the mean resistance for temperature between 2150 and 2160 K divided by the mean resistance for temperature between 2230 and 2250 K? 0.0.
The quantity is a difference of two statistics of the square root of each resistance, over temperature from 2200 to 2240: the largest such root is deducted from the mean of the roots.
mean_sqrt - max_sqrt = -0.12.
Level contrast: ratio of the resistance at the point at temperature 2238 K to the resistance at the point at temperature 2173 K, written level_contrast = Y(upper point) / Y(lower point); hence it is 1.42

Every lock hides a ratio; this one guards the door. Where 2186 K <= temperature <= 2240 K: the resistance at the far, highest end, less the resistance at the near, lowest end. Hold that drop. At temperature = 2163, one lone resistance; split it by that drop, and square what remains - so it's 31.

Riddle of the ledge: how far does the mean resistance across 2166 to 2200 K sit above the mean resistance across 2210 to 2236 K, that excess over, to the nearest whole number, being -11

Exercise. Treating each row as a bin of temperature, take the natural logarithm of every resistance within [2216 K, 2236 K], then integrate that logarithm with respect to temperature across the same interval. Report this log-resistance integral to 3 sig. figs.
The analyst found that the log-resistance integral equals 80.8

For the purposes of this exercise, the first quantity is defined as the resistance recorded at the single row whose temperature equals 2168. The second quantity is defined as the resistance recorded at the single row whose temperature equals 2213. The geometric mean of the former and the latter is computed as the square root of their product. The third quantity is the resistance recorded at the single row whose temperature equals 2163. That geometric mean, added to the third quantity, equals 109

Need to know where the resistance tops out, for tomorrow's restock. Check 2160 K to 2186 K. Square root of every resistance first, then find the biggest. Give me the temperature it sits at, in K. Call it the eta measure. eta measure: 2163 K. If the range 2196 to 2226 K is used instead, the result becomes 2203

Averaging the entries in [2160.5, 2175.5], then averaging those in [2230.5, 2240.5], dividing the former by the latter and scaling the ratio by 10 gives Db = 8.5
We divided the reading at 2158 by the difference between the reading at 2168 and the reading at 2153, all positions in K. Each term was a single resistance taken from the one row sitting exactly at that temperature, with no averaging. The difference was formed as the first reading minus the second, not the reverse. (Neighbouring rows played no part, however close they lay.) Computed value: -10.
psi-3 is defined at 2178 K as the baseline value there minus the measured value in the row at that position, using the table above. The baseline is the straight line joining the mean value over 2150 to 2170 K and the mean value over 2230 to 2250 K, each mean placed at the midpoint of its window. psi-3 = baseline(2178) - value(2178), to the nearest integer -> 20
